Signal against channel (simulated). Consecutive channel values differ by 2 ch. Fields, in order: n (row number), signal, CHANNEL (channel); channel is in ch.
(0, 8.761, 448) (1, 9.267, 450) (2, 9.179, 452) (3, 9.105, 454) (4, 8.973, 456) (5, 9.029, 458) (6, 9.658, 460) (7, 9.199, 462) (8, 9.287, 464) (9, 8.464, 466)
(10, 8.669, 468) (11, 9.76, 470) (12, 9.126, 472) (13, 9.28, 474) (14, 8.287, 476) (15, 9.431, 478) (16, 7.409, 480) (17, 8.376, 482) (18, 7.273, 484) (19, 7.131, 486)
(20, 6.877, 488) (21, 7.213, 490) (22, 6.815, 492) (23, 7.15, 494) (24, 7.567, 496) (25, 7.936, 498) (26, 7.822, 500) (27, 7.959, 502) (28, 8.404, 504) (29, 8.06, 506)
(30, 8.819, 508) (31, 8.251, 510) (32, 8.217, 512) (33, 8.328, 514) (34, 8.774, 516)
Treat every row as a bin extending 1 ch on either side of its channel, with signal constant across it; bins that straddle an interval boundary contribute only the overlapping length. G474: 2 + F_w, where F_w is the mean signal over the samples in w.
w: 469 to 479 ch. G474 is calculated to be 11.2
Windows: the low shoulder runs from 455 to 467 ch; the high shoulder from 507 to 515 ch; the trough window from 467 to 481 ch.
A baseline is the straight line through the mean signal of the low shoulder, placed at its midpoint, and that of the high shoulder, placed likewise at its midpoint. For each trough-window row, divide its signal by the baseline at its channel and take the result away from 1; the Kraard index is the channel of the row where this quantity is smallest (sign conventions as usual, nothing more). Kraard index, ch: 470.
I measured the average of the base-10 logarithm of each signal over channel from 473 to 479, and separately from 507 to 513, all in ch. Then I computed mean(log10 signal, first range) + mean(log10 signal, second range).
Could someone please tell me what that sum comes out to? 1.88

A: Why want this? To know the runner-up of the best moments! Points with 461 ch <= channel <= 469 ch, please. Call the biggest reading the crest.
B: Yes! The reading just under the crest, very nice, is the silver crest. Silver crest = 9.199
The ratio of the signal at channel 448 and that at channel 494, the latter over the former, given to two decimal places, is 0.82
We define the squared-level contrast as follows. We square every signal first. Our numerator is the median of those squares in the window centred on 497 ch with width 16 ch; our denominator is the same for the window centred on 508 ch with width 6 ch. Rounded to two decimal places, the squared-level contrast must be 0.87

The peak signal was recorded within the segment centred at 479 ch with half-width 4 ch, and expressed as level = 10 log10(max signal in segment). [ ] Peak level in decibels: 9.7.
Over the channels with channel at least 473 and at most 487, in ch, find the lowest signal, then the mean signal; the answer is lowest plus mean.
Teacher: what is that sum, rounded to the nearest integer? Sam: 15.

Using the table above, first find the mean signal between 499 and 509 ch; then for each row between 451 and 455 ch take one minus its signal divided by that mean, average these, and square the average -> 0.013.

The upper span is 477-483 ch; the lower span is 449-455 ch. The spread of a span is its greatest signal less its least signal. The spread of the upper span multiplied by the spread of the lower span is 0.33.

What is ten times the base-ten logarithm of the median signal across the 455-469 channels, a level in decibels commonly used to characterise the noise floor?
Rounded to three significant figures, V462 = 9.56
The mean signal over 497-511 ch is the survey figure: 8.2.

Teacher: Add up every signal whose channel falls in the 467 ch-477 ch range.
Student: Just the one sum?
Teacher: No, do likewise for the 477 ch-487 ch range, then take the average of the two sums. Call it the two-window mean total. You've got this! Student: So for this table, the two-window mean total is 42.4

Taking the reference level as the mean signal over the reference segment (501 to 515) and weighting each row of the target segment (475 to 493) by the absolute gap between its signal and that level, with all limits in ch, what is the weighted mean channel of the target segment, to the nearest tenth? 485.9 ch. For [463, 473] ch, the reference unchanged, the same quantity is 468.5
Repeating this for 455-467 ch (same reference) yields 460.5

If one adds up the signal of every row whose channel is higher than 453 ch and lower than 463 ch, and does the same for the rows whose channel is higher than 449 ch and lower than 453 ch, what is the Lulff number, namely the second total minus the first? -28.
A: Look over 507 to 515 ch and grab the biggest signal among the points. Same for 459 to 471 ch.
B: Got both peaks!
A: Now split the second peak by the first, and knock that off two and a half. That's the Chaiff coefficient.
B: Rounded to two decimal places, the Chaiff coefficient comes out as 1.39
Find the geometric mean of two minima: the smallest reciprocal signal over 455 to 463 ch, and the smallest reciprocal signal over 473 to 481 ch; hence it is 0.105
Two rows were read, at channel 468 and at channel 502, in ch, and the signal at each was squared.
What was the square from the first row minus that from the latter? 12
